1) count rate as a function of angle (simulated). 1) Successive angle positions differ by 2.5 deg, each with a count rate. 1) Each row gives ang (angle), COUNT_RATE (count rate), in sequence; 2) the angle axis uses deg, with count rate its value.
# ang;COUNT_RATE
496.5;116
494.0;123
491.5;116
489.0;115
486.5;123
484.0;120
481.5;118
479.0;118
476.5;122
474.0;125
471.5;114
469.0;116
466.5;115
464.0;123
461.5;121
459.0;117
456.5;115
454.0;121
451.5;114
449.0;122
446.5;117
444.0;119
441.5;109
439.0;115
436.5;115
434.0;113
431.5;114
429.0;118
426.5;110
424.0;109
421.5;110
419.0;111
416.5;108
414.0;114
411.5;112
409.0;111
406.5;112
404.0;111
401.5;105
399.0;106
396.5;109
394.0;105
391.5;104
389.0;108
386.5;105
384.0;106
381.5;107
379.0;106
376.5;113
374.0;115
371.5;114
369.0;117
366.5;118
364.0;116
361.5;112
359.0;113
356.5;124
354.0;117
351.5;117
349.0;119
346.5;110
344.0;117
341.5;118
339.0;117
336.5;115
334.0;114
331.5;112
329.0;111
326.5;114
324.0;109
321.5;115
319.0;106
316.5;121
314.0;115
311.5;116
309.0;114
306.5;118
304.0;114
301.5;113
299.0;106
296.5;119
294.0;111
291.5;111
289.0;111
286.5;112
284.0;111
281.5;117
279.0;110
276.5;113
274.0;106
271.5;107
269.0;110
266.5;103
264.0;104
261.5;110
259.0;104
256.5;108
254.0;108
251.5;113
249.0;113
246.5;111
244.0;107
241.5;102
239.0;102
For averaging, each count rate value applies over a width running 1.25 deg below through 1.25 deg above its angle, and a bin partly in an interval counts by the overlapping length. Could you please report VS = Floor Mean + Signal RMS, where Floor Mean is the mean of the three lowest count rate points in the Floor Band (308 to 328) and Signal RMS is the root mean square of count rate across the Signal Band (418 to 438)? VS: 222.2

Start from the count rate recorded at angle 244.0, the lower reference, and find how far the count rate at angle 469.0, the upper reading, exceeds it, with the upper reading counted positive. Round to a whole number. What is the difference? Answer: 9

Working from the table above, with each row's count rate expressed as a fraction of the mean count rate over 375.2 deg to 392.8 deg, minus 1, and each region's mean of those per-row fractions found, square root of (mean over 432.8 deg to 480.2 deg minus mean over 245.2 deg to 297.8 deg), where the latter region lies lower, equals 0.262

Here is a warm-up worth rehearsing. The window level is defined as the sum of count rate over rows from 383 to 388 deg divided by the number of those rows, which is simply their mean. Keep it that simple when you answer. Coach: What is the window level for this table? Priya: 106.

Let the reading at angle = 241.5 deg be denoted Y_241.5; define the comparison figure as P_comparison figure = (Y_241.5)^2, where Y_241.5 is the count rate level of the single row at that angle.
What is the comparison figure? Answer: 10404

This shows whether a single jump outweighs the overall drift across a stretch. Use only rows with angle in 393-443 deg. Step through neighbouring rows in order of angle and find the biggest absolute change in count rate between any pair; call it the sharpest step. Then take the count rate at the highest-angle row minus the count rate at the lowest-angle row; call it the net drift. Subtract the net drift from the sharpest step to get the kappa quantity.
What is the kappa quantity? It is 4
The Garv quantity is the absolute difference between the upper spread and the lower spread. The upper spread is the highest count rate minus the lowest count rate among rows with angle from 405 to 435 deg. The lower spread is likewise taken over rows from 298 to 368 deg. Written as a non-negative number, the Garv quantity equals 8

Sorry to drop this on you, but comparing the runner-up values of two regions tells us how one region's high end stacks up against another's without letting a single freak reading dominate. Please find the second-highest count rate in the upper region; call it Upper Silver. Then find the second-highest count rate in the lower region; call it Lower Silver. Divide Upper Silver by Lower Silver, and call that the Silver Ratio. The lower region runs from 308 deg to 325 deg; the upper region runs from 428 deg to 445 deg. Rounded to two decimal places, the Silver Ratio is 1.02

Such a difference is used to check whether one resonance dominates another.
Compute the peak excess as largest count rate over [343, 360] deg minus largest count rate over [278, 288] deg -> 7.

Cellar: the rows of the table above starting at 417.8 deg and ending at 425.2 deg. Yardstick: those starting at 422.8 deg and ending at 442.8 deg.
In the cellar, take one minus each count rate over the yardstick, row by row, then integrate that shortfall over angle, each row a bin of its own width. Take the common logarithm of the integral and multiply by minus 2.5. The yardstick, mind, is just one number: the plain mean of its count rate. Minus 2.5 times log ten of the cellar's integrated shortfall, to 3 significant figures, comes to 1.80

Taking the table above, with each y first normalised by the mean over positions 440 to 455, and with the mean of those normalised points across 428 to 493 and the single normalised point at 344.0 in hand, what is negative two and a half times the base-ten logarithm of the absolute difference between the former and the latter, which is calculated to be 5.9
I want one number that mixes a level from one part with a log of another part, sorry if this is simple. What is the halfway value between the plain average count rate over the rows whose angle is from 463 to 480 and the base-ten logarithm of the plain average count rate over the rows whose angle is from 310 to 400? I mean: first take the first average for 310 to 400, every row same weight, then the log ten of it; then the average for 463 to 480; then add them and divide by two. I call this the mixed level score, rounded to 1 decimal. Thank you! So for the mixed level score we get 60.5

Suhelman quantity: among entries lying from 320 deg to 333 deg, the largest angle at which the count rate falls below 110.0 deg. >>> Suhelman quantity 324.0 deg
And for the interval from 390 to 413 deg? 401.5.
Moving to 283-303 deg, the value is 299.0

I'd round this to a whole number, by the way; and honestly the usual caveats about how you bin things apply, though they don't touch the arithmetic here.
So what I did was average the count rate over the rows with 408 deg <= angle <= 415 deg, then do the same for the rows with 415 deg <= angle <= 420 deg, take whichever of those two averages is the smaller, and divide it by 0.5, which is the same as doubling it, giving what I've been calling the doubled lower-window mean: 219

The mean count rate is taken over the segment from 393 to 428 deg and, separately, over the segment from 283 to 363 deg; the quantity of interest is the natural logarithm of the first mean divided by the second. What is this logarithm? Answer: -0.041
